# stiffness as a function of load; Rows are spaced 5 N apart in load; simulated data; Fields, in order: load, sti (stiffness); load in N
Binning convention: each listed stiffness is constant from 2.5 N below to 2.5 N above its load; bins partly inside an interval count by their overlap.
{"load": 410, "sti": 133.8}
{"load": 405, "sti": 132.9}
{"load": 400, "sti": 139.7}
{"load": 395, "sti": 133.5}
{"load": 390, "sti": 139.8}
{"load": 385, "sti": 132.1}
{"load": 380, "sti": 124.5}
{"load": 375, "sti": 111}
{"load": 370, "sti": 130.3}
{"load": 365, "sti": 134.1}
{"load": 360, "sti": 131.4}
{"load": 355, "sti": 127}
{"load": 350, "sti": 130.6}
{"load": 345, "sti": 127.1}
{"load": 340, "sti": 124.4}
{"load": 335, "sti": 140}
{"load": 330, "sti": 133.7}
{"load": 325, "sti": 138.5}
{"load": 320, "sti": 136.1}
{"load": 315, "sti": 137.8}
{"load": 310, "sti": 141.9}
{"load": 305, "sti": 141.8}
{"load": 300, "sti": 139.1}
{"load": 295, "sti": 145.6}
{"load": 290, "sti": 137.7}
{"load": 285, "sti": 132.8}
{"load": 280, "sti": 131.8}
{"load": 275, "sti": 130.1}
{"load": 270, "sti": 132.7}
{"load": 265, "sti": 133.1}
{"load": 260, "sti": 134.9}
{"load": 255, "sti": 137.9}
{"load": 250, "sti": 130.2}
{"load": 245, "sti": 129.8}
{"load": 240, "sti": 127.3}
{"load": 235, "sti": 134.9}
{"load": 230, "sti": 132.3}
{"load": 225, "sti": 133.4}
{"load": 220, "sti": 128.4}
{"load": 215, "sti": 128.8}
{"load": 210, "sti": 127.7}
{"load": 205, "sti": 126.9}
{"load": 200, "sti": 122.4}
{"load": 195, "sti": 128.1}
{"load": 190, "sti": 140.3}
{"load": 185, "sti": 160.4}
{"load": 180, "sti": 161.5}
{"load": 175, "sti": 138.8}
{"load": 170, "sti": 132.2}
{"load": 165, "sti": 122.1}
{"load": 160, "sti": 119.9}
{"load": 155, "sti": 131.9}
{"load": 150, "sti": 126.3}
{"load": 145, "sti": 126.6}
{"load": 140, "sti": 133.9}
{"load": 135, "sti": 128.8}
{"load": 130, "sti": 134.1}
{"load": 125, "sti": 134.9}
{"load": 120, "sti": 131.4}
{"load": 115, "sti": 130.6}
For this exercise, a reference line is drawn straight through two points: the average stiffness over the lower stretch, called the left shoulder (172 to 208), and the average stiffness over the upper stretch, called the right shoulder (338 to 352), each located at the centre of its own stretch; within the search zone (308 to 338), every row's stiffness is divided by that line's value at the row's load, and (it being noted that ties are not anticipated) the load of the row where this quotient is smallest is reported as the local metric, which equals 330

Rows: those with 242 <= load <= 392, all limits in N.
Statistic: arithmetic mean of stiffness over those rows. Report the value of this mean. 133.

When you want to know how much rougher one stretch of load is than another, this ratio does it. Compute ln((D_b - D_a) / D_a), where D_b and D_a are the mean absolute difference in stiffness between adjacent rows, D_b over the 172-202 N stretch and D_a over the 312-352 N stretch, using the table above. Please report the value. 0.3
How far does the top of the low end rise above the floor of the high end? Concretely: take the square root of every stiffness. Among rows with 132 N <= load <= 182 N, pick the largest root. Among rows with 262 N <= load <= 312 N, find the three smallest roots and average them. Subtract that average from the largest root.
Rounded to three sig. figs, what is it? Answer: 1.24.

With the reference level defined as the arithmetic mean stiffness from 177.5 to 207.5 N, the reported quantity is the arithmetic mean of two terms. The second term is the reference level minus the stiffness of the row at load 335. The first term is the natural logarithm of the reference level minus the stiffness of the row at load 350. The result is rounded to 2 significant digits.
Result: 1.1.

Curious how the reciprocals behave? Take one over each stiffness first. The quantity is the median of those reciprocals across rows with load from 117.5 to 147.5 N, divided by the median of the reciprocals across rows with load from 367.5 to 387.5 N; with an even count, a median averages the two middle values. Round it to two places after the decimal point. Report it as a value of 0.96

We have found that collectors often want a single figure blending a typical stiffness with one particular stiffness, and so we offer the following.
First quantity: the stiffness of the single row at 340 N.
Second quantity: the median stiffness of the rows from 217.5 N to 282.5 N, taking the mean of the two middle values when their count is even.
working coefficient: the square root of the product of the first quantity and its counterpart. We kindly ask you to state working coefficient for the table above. 128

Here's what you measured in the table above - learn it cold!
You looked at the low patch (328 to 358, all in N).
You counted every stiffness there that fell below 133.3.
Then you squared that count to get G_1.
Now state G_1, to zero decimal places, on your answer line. 16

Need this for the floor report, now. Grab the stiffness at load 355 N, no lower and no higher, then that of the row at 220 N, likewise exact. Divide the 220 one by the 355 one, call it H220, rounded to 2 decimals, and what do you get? 1.01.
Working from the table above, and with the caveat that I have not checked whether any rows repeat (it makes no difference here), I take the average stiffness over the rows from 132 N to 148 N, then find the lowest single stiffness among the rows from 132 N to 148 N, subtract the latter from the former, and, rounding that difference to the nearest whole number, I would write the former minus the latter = 3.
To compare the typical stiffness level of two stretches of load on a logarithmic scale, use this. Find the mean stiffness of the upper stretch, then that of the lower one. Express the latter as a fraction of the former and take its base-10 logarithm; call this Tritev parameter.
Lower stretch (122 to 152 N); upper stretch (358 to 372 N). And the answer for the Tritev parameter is -0.004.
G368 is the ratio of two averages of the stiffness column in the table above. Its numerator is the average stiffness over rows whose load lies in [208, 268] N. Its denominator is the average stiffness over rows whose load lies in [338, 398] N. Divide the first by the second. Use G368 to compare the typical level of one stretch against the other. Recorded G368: 1.02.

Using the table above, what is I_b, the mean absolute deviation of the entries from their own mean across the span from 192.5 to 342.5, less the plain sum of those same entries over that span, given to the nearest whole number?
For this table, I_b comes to -3996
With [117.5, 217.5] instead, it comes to -2650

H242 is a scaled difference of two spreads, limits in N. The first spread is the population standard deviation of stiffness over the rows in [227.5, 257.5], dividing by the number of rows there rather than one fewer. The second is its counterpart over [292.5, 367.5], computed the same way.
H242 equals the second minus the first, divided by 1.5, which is 1.7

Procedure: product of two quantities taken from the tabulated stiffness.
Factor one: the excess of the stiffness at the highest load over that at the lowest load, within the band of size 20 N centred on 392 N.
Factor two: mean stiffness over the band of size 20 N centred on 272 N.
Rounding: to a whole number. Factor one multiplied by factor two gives 1003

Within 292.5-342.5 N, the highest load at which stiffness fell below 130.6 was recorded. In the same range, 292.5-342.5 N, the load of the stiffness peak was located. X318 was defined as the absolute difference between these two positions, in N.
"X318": 45 N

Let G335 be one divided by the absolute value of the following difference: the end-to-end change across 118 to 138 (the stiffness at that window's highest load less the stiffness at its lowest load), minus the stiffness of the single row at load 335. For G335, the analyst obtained 0.0070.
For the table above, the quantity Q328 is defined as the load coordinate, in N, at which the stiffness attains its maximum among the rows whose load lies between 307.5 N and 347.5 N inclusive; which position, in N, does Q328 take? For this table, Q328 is 310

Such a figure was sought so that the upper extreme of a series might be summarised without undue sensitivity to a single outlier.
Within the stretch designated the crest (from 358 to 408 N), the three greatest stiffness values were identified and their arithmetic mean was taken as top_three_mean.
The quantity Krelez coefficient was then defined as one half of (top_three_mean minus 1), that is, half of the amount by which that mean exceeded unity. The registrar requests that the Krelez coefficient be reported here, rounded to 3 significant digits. 68.4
